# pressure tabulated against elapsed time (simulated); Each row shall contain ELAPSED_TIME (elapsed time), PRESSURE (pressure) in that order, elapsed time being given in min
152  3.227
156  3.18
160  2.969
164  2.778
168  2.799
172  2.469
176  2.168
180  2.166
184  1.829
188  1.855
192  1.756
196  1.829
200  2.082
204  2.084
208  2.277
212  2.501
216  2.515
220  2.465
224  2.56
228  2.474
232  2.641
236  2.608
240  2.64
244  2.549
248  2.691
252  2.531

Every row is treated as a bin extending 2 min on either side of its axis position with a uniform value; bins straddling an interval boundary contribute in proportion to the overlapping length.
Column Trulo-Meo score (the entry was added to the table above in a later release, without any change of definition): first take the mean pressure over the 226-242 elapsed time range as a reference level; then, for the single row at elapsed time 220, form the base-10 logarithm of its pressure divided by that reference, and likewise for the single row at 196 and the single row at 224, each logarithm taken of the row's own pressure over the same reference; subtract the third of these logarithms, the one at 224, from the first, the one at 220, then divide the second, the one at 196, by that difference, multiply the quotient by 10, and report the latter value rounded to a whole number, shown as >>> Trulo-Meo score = 92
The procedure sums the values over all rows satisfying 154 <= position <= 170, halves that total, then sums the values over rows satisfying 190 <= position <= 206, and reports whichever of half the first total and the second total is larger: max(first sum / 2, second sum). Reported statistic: 7.8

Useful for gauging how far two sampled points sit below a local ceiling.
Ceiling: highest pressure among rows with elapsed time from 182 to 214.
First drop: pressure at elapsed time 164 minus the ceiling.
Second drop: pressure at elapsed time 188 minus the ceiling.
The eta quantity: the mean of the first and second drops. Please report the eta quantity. -0.18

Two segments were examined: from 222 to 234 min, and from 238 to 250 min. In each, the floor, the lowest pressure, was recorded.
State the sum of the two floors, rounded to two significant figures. 5.0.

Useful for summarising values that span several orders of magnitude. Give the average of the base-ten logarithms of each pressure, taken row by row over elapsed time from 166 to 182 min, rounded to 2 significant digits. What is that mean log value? 0.38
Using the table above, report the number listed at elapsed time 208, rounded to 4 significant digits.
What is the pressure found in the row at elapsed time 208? 2.277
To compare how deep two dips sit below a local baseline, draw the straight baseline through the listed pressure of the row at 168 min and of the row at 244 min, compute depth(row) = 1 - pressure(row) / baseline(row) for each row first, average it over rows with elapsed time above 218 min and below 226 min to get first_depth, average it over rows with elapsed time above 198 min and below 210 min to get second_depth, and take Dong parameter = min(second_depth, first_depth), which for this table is 0.041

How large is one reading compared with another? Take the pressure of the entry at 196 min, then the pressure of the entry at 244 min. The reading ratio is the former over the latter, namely 0.72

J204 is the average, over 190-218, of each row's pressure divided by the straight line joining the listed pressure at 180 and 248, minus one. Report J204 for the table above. -0.088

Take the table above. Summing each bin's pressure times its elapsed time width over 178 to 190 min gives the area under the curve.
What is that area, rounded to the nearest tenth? 23.4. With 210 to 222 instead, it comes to 29.9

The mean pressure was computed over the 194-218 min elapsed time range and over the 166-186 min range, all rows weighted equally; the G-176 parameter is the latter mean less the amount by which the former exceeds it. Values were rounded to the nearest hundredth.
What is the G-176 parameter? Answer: 2.36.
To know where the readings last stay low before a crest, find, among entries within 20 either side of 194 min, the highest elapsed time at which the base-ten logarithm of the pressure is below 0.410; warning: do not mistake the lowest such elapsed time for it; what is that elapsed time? 212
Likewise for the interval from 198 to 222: 220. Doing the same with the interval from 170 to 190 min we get 188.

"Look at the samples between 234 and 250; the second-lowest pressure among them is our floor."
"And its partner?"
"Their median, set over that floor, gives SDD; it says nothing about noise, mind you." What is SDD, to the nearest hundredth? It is 1.01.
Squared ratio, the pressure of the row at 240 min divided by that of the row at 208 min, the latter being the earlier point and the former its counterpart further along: 1.34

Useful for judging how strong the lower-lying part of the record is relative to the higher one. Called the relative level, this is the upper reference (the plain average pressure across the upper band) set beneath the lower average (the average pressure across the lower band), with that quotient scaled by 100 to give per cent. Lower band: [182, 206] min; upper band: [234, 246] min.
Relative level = 73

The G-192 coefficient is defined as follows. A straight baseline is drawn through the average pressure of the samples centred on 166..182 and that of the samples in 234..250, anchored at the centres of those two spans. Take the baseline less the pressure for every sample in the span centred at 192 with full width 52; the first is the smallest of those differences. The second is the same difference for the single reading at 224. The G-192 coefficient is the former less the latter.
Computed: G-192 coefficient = -0.42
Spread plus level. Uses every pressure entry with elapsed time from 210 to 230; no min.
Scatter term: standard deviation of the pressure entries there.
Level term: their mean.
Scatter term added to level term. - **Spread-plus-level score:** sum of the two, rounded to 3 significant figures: 2.54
